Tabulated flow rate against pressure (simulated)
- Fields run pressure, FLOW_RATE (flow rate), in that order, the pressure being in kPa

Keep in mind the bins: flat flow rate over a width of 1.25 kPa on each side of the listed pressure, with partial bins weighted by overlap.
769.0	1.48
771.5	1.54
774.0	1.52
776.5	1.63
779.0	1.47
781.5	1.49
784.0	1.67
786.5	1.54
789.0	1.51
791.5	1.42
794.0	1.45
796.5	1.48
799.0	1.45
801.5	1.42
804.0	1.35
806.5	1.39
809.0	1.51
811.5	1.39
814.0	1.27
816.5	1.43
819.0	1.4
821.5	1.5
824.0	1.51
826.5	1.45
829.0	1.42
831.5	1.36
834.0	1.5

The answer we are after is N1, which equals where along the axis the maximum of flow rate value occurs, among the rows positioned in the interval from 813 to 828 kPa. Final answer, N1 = 824.0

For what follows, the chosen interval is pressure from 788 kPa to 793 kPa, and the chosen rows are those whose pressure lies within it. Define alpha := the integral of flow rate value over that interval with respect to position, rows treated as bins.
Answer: 7.31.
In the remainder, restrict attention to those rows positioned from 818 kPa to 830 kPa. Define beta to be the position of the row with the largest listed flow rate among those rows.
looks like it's 824.0 kPa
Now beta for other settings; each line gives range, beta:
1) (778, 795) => 784.0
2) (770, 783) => 776.5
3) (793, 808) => 796.5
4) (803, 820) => 809.0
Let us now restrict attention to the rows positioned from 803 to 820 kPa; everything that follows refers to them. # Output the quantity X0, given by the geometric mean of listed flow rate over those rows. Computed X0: 1.39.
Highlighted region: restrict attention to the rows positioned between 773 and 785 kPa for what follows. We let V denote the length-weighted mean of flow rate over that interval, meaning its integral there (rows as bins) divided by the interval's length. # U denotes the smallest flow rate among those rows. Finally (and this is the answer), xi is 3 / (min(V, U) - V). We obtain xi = -36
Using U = 1.47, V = 1.55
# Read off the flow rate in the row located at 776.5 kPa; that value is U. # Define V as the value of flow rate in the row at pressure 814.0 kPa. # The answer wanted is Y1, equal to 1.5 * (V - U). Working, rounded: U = 1.63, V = 1.27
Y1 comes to -0.54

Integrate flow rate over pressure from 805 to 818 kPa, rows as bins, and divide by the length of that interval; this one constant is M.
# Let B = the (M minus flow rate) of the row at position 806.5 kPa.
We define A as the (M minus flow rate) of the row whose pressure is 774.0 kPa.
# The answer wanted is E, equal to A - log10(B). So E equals 2.02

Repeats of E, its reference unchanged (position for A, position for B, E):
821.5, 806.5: 2.04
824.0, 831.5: 1.32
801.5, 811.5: 2.12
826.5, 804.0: 1.27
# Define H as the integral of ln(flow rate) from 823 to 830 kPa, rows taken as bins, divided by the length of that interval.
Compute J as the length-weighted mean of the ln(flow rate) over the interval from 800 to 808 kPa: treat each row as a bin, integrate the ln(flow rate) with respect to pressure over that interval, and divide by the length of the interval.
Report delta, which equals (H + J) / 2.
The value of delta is 0.35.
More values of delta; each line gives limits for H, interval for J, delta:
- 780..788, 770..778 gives 0.44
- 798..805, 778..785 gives 0.39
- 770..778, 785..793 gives 0.42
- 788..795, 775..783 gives 0.40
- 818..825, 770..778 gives 0.41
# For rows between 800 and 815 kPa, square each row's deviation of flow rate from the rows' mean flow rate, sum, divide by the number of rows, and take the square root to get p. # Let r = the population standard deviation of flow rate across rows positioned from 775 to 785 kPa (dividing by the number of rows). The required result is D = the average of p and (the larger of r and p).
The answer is 0.0793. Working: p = 0.072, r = 0.086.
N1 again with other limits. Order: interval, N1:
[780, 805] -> 784.0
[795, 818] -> 809.0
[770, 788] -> 784.0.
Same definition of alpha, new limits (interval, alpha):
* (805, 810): 7.21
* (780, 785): 7.85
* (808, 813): 7.19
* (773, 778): 7.86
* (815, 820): 7.04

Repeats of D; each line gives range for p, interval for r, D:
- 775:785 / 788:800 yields 0.0865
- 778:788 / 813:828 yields 0.0788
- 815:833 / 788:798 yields 0.0494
